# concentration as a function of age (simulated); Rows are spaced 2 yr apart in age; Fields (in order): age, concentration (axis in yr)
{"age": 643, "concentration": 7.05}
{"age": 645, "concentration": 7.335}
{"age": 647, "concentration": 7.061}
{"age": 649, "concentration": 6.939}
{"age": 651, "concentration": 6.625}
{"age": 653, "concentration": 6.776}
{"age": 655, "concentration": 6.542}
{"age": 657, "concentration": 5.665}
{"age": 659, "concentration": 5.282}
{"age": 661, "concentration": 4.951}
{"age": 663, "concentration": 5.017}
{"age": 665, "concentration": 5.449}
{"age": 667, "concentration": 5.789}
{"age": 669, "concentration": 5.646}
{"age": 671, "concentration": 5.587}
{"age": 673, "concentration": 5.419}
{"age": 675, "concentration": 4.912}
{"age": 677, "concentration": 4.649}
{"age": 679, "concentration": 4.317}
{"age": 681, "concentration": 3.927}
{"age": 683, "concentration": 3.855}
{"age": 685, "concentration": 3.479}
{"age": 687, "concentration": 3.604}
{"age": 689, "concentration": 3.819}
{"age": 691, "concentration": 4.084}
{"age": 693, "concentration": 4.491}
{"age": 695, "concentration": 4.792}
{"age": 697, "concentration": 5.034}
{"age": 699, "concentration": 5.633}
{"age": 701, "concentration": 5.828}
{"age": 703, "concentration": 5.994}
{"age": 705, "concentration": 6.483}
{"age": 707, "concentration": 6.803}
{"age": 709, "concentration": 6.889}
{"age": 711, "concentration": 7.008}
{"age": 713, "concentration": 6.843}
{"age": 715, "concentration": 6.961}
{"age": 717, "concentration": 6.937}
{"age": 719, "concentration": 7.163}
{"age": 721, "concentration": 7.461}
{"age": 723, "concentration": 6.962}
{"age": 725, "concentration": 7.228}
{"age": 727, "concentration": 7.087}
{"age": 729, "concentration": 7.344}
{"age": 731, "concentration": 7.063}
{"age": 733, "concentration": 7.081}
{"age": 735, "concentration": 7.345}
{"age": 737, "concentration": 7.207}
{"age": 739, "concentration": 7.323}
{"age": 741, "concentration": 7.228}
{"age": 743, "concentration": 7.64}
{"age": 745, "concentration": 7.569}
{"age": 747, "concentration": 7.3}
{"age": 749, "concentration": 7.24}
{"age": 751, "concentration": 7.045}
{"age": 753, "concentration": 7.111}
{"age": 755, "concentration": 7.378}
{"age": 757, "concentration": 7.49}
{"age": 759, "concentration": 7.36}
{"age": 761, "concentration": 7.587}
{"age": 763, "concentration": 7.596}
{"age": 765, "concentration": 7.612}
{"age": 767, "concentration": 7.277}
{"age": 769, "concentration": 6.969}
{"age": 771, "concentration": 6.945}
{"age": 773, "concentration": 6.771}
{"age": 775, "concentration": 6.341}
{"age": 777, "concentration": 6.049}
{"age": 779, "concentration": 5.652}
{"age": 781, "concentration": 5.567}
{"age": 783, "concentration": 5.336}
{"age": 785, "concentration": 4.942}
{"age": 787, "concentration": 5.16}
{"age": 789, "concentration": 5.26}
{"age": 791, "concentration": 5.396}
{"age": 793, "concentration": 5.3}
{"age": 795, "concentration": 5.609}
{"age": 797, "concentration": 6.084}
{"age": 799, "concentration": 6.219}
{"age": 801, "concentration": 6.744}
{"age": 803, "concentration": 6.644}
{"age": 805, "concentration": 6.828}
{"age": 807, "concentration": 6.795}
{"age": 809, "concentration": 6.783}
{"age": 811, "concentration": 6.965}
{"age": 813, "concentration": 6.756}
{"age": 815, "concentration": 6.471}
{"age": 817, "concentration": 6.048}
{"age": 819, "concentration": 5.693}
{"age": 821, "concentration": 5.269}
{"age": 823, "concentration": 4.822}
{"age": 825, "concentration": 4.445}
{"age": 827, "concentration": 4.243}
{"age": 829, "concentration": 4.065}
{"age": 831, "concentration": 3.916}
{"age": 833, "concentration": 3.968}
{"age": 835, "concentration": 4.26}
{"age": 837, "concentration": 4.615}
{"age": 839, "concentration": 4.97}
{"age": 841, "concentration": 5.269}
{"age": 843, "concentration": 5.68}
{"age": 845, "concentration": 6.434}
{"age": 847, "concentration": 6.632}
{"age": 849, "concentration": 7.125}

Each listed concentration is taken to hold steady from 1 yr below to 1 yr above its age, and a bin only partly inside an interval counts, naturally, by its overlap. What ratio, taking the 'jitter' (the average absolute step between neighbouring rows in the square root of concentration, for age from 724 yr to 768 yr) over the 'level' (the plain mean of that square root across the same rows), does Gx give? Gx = 0.011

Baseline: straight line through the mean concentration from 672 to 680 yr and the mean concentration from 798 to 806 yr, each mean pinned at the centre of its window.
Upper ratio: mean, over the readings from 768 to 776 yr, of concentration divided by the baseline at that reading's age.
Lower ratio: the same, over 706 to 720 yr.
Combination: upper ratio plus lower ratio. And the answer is 2.39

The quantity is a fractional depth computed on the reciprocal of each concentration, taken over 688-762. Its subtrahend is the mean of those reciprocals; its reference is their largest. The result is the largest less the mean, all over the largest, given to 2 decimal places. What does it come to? 0.41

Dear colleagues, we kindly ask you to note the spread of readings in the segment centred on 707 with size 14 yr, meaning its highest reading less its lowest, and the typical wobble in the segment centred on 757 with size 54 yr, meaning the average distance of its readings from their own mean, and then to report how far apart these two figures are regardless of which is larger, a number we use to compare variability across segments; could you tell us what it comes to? 0.7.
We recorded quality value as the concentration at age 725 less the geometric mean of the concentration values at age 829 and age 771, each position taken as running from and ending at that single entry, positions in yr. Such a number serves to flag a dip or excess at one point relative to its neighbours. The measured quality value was 1.9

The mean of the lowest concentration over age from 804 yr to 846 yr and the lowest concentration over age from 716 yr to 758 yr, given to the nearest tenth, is 5.4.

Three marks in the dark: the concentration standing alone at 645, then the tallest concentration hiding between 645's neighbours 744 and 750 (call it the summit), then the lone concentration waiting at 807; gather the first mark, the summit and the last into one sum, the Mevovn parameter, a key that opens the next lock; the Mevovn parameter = 21.7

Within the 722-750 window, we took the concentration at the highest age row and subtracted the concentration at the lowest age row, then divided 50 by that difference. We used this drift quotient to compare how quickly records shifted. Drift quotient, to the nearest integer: 180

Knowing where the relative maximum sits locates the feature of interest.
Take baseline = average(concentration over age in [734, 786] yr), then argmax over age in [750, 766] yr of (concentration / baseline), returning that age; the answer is 765 yr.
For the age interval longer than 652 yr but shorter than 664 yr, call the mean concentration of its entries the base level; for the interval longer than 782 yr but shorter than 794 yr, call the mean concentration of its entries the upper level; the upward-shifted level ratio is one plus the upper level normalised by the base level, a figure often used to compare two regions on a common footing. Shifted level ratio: 1.9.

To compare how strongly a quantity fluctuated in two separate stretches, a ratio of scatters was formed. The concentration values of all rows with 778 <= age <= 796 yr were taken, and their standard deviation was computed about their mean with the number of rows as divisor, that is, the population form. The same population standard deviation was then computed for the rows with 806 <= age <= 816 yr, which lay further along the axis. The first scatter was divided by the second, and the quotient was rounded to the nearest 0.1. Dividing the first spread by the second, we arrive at 1.4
